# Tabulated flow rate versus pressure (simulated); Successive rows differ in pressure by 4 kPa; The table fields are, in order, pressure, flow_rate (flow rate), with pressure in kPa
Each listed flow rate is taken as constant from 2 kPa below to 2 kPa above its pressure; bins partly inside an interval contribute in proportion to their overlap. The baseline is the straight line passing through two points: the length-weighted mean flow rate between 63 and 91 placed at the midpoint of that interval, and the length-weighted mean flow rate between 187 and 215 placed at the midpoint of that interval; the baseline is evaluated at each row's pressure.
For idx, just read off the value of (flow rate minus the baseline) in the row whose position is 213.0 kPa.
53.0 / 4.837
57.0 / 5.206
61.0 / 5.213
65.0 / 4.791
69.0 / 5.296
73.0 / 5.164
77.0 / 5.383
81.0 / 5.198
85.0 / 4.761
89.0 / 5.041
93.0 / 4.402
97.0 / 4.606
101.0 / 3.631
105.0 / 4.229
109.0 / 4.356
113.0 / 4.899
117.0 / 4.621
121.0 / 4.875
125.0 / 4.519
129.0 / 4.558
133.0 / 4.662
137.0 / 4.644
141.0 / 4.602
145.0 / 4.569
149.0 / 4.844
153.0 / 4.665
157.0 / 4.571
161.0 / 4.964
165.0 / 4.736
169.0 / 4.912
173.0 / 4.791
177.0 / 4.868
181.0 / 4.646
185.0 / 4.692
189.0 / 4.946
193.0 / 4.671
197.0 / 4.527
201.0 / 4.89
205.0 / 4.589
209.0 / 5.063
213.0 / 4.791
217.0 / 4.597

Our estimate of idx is 0.04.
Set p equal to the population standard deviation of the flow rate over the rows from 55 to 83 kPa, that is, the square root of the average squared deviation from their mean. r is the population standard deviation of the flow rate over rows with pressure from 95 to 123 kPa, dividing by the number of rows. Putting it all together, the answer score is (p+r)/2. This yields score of 0.29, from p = 0.17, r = 0.41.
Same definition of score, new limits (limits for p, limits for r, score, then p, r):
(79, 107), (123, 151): 0.29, 0.49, 0.10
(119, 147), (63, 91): 0.17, 0.11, 0.22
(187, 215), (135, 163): 0.16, 0.18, 0.14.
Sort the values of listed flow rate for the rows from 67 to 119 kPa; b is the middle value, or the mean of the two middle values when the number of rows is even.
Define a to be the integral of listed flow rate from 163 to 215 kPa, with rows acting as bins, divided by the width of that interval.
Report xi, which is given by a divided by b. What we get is 1.00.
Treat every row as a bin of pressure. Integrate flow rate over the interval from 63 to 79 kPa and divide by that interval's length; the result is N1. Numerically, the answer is 5.16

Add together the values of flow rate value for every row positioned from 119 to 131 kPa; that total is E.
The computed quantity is 14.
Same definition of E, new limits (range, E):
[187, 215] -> 33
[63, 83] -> 26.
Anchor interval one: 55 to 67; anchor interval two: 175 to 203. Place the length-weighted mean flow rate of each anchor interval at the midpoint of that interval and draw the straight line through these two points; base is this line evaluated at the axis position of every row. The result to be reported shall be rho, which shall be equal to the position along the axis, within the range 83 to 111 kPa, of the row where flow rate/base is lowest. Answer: 101.0 kPa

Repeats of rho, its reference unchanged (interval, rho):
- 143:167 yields 145.0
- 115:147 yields 125.0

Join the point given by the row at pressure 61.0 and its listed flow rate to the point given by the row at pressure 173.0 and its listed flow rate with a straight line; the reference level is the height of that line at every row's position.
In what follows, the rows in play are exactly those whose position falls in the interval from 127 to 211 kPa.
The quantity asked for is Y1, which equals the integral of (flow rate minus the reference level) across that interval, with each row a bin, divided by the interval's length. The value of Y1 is -0.07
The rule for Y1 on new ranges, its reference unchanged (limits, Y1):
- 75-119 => -0.43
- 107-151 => -0.31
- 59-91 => -0.05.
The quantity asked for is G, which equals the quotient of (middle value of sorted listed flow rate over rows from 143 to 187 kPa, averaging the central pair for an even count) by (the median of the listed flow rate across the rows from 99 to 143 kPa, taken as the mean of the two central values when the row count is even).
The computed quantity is 1.03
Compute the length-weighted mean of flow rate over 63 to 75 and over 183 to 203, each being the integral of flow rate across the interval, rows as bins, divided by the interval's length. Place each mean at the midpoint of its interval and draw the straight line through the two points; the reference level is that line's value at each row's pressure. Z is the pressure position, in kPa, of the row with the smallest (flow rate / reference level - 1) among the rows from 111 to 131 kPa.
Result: 125.0 kPa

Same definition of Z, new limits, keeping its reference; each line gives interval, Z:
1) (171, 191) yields 181.0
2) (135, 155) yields 145.0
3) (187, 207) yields 197.0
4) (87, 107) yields 101.0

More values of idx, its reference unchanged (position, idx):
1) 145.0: -0.35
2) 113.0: -0.10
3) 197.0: -0.27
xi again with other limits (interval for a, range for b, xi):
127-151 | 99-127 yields 1.03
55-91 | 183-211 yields 1.09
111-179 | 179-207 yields 1.01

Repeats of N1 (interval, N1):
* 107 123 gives 4.69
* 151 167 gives 4.73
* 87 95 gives 4.72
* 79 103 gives 4.61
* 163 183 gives 4.79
